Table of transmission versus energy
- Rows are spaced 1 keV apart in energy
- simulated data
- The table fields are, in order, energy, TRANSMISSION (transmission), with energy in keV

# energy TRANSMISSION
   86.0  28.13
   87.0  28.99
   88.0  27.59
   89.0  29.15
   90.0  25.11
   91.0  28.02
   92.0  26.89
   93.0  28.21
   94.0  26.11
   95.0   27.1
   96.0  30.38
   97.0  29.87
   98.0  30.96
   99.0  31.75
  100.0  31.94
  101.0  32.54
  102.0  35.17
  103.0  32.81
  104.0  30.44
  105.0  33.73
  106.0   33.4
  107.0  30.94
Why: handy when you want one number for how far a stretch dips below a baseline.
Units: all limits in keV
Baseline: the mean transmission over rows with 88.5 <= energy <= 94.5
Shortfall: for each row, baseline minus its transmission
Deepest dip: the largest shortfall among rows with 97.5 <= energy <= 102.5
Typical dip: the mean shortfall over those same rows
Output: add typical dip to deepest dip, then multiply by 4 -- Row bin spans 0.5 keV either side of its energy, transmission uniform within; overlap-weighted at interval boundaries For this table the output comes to -36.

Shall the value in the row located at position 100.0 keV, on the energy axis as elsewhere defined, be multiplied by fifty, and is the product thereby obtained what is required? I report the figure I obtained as 1597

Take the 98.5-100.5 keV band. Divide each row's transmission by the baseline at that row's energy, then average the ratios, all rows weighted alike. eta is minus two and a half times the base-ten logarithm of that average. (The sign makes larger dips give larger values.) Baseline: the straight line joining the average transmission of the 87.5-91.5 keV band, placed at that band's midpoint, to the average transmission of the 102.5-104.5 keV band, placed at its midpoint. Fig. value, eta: -0.05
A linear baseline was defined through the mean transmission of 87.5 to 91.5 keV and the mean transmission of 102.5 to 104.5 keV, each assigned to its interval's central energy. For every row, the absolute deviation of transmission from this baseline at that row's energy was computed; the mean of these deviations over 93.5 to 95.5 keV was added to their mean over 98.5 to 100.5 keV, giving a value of 3.8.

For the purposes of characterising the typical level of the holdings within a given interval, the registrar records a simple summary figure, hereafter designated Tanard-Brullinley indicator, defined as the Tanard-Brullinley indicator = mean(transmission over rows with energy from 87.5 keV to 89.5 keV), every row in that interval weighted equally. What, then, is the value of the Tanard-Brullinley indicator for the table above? 28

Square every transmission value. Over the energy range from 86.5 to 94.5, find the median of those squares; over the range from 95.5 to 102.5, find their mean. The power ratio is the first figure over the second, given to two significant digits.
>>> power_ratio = 0.76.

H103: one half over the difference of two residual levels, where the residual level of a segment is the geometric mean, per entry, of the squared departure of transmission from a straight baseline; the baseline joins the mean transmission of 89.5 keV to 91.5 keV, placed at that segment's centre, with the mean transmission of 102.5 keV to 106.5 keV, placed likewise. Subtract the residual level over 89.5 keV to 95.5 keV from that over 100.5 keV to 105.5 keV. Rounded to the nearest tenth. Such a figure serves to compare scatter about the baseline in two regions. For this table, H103 0.4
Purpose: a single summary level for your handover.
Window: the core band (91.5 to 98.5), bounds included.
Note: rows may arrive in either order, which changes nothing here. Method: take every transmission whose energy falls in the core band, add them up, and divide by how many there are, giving 28.5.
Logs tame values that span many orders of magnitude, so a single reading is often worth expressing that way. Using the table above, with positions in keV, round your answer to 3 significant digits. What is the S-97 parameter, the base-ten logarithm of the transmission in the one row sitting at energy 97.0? 1.48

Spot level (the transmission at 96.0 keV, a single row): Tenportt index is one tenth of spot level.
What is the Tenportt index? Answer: 3.04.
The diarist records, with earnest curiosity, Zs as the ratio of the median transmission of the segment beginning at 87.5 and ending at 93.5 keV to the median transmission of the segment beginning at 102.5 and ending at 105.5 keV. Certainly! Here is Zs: 0.847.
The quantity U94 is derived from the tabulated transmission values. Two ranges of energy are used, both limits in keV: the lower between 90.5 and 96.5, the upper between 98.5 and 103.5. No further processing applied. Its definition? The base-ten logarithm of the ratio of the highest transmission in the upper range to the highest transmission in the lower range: 0.064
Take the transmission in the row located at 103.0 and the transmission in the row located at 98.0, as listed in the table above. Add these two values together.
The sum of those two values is 63.8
